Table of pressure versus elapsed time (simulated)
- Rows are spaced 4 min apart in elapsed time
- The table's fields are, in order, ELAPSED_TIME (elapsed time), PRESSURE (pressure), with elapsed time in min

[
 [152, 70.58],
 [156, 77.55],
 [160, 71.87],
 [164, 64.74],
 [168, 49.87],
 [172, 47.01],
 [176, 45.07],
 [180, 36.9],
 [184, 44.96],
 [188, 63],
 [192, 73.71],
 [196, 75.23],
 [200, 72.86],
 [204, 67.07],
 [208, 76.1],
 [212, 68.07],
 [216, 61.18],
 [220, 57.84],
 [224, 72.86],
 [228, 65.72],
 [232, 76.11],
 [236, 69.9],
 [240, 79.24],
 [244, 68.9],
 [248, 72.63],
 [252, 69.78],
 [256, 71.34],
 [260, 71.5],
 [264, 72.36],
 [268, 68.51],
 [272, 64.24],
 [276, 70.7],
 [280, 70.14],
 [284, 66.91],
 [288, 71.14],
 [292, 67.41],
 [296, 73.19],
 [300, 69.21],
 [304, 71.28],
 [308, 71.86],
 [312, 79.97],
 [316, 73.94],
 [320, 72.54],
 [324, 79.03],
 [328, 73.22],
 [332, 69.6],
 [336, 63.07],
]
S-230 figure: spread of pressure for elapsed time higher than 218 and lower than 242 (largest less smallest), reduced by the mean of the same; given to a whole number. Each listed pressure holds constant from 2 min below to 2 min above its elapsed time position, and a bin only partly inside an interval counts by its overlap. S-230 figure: -49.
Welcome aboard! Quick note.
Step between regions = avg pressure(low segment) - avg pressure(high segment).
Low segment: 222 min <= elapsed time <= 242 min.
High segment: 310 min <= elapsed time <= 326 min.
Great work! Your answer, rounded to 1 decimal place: -3.6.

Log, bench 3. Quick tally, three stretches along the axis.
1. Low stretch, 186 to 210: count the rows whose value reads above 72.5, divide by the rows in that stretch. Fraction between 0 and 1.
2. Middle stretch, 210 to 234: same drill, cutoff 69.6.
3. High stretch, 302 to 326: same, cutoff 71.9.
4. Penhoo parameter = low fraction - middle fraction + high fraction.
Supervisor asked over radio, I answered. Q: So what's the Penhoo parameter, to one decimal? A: 1.0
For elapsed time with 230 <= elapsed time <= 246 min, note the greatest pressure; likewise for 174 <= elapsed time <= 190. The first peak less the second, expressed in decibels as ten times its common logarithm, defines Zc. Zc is 12.1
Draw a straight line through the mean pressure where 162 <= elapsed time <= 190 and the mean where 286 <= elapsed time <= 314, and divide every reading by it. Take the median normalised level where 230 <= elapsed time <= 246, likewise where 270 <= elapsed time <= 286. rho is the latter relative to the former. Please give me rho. 0.82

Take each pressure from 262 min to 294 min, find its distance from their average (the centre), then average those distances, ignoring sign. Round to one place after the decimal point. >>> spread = 2.2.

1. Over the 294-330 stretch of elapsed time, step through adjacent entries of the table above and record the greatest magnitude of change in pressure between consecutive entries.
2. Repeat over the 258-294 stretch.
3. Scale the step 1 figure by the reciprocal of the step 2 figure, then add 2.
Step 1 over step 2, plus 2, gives 3.3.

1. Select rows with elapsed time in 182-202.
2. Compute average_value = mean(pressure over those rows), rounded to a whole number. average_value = 66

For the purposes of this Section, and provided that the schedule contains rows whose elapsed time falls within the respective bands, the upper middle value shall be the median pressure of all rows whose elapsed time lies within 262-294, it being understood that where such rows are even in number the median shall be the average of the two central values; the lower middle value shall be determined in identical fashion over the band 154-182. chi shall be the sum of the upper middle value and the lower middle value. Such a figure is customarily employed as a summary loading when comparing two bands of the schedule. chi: 119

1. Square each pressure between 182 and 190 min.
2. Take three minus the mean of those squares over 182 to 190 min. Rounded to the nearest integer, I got -2992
